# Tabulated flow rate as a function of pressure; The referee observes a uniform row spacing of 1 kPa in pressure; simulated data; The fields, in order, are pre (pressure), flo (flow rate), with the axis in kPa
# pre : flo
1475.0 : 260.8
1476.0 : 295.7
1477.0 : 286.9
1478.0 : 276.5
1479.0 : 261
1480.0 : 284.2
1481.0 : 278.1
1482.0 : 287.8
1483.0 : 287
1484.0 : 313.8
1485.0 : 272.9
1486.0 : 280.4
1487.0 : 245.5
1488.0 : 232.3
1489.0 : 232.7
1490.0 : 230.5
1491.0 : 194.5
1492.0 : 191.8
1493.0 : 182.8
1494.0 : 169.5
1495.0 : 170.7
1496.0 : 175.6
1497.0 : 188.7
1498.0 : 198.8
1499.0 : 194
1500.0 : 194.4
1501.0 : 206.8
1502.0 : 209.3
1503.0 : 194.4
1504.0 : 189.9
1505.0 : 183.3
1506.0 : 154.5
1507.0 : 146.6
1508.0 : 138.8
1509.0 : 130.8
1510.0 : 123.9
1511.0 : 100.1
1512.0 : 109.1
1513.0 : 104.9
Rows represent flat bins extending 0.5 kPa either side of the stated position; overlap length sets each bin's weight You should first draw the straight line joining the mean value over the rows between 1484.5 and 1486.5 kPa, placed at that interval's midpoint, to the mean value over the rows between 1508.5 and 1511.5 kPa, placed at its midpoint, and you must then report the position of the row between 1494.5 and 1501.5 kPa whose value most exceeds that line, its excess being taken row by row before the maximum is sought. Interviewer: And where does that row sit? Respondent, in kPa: 1501.0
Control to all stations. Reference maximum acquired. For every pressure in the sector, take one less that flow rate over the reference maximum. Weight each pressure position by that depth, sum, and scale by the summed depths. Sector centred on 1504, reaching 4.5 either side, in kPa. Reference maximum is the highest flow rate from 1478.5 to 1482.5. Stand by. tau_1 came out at 1504.5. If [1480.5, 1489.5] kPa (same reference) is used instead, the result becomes 1487.9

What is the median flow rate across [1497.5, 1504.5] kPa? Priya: 194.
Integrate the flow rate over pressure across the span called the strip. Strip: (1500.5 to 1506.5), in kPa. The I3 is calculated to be 1138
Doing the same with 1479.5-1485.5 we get 1724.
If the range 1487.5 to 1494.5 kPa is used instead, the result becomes 1434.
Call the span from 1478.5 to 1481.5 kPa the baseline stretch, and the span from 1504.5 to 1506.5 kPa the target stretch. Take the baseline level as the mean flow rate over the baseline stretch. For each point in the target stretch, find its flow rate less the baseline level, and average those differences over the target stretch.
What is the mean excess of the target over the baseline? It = -106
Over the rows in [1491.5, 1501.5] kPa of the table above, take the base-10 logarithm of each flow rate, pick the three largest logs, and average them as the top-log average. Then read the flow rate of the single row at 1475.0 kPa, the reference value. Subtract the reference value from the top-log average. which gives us -258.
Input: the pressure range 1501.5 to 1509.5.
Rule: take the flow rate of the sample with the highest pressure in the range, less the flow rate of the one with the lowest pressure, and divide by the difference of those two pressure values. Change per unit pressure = -11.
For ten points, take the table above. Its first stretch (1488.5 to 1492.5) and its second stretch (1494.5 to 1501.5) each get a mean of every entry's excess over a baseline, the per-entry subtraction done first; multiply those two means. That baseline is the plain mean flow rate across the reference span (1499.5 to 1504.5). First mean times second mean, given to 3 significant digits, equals -122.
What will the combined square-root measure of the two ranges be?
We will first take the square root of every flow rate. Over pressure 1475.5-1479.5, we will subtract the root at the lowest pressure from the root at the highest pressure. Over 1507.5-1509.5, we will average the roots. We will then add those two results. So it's 11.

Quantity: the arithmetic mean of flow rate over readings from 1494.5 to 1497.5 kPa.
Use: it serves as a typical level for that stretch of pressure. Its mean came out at 178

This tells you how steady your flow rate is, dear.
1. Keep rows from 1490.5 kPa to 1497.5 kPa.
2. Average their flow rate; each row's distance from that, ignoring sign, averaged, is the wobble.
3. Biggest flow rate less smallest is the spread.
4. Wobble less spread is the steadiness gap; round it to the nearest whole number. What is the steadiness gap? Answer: -16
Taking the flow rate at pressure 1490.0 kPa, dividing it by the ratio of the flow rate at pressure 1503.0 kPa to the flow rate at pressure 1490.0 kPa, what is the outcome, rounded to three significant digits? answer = 273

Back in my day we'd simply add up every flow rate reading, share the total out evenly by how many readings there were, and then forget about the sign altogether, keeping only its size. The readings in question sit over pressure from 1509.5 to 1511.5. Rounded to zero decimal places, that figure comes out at 112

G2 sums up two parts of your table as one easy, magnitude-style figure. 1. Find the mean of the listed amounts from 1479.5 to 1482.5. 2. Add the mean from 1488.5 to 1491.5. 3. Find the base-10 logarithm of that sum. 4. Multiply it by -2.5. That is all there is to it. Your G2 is -6.75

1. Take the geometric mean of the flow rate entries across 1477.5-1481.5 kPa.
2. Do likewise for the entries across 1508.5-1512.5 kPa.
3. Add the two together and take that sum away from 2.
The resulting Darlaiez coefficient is -388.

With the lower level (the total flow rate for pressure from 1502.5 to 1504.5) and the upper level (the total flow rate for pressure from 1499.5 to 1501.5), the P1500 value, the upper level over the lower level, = 1.04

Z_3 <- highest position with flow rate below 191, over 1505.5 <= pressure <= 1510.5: 1510.0 kPa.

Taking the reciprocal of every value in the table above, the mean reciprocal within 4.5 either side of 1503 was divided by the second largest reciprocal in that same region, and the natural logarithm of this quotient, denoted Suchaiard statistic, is -0.17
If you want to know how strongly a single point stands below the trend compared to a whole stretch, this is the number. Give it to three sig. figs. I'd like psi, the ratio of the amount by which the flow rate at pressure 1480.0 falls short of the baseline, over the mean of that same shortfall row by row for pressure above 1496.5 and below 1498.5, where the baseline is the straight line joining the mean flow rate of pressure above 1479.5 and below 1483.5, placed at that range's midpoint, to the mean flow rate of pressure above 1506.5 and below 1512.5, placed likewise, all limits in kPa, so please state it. -15.5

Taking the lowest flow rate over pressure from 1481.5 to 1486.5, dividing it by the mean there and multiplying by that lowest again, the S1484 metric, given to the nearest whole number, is 258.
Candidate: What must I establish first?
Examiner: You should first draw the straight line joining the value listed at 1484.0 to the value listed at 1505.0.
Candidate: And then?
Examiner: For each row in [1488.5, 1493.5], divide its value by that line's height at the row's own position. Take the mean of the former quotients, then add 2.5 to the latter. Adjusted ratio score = 3.262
